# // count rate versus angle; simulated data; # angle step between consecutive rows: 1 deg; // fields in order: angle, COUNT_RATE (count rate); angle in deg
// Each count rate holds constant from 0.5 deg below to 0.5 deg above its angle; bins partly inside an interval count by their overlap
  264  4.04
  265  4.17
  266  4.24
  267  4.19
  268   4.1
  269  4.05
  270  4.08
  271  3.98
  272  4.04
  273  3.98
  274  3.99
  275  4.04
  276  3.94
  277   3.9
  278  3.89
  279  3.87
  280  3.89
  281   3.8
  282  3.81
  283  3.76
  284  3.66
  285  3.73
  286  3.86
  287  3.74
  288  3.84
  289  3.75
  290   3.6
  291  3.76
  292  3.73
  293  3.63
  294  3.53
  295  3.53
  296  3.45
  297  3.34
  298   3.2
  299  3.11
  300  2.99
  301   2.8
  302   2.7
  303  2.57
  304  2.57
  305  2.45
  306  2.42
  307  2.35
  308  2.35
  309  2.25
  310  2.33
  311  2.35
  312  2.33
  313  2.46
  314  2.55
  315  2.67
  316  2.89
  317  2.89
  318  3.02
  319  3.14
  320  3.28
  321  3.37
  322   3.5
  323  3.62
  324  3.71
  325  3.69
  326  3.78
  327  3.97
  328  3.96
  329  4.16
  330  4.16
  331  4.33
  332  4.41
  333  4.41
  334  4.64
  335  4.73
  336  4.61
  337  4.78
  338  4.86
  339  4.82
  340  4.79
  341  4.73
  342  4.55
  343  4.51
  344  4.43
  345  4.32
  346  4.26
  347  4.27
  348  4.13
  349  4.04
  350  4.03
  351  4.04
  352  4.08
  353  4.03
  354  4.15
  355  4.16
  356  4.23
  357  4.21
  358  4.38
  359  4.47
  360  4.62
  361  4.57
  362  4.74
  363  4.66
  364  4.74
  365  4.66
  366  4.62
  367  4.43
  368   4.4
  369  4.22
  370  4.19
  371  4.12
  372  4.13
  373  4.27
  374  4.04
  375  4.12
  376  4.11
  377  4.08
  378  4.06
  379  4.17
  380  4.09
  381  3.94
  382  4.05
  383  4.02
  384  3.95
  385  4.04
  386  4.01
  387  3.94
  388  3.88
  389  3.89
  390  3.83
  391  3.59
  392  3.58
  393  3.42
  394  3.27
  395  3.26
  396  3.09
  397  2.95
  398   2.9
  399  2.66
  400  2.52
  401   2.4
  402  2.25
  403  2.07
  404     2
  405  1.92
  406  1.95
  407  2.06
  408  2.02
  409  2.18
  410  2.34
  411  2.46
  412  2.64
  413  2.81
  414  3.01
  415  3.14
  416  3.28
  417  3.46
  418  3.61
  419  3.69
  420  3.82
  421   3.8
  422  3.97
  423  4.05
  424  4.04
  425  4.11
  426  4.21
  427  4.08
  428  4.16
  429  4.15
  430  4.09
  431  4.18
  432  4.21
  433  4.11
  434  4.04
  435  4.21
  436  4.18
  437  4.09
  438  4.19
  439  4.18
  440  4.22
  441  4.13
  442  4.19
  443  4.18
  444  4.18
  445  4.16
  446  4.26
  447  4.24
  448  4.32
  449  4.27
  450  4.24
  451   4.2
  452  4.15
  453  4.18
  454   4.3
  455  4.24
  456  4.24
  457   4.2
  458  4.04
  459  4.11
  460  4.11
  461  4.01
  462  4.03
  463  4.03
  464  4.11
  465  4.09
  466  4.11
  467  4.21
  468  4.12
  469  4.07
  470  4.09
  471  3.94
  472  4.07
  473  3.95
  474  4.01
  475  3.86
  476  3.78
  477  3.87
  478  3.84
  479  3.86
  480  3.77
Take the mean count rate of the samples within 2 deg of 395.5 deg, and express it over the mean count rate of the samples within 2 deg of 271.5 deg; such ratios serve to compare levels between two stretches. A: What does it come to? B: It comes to 0.78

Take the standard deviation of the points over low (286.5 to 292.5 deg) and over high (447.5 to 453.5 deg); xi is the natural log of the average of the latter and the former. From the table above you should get -2.7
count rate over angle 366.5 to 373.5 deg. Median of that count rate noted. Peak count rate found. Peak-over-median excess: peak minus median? 0.21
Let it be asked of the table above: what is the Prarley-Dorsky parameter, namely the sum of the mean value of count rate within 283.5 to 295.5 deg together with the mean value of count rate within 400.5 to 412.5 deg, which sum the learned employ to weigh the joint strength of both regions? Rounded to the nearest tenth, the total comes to 5.9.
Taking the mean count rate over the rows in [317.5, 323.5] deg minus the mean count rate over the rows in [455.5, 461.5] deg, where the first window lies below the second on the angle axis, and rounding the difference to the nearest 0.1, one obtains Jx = -0.8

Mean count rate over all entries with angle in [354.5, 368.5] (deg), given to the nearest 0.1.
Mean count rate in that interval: 4.5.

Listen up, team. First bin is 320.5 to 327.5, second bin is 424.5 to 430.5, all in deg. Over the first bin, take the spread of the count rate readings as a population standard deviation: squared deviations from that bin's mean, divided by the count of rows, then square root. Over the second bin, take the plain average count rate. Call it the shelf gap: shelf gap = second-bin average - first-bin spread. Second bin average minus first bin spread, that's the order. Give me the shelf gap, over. 3.95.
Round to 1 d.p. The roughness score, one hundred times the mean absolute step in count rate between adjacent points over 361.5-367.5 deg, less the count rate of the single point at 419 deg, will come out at 5.7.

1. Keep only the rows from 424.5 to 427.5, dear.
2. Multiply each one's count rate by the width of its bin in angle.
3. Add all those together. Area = 12.4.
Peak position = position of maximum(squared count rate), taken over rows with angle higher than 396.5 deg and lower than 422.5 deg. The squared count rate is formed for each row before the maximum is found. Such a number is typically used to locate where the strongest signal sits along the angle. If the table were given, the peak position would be 422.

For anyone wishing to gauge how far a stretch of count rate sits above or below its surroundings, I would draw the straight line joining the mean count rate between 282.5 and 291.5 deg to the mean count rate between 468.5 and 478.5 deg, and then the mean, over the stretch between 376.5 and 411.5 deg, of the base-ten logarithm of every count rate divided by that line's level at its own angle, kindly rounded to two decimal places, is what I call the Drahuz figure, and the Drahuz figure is -0.10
